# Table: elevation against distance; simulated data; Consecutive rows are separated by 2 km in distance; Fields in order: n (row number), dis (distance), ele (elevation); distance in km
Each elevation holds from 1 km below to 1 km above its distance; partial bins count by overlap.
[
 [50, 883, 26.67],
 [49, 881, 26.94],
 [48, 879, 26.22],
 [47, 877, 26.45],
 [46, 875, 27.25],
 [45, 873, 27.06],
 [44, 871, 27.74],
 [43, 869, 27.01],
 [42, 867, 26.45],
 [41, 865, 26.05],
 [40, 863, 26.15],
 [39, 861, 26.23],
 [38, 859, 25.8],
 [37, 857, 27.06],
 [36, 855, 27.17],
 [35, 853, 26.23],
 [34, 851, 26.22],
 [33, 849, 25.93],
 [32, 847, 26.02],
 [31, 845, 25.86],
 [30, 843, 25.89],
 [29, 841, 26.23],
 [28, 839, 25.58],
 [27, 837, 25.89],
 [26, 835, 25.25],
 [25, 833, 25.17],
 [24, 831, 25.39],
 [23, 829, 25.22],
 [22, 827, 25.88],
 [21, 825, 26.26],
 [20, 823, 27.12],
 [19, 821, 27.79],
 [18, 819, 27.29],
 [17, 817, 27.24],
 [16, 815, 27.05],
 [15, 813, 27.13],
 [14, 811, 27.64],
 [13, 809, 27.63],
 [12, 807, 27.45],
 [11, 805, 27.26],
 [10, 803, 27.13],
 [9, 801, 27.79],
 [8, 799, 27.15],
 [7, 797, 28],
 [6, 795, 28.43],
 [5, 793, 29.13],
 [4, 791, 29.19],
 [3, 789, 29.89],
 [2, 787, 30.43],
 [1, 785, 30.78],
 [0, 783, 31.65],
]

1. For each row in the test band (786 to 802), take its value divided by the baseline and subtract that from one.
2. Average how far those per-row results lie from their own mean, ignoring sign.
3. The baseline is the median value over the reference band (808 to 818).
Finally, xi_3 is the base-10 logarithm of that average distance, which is -1.5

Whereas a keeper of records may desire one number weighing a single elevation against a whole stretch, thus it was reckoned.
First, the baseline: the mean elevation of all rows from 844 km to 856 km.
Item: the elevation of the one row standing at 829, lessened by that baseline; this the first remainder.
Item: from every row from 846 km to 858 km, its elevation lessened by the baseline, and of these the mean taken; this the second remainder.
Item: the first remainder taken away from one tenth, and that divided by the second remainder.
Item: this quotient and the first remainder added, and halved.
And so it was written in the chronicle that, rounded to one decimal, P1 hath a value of 2.3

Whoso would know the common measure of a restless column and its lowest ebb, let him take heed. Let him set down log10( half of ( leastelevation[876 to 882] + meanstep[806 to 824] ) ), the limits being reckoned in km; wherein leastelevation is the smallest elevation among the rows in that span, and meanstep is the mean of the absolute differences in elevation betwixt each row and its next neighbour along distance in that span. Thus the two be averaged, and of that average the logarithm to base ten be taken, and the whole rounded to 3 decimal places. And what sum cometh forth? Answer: 1.122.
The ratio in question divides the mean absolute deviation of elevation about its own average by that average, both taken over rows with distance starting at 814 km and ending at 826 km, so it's 0.0116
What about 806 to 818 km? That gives 0.0079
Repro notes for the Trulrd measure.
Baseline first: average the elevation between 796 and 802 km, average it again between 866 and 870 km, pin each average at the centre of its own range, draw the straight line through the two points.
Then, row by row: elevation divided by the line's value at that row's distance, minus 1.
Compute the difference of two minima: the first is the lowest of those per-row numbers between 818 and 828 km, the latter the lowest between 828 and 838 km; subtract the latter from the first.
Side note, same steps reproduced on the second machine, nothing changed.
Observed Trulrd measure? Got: 0.023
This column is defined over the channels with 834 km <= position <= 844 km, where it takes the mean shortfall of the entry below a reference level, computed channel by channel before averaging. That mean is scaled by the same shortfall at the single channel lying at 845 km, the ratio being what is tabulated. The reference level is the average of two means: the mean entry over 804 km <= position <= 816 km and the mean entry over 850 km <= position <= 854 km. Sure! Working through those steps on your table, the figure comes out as 1.1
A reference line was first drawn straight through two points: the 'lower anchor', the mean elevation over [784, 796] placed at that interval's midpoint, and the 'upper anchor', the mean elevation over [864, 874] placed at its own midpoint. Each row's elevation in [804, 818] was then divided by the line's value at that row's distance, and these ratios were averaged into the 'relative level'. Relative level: 0.946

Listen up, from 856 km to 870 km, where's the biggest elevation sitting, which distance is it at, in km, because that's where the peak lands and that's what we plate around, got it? 857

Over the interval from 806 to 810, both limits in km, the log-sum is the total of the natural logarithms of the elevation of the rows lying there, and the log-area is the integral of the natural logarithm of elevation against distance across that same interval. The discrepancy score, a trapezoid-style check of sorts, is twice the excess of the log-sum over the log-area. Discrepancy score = -13.3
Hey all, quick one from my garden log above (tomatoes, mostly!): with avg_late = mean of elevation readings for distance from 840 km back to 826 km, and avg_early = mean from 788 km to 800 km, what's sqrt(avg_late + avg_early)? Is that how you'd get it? 7.36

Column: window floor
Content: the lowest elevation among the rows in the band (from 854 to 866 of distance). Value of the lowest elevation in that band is 25.8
